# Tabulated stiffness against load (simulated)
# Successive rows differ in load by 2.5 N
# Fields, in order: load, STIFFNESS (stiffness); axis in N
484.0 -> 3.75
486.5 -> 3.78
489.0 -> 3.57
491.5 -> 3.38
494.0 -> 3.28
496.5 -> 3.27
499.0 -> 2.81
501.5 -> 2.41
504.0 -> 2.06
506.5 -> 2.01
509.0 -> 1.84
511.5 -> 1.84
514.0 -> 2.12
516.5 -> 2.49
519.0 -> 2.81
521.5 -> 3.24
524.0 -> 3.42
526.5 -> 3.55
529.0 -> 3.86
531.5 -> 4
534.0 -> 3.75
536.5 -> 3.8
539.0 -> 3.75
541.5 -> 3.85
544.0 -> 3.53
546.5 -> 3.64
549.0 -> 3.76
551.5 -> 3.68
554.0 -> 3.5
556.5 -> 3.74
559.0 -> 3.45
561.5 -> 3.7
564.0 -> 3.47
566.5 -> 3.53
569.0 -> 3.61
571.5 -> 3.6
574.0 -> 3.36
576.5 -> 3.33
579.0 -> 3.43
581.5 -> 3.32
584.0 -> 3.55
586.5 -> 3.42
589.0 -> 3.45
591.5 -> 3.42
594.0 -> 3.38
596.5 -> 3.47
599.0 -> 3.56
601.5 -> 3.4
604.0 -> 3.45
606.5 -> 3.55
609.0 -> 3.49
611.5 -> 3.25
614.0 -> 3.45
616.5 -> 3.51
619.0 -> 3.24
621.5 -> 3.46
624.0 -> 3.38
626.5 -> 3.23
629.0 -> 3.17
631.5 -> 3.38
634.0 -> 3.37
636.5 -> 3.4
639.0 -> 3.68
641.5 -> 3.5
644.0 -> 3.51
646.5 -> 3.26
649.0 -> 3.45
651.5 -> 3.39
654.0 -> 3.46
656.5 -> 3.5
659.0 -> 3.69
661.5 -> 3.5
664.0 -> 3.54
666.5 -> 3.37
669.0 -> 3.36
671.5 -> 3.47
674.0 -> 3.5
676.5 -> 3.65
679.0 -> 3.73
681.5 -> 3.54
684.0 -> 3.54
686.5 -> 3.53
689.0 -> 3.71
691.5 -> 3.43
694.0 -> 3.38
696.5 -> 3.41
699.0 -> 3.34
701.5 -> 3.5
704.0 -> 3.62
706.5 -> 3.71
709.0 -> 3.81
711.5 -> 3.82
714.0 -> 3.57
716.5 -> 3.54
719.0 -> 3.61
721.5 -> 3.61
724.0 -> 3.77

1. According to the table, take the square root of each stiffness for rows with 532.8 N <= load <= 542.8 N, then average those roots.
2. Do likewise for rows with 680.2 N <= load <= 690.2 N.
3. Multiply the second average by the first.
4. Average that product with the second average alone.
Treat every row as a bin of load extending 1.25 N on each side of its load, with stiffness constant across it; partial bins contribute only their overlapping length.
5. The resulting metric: 2.79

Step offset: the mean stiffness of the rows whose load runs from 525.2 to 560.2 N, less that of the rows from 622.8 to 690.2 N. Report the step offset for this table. 0.23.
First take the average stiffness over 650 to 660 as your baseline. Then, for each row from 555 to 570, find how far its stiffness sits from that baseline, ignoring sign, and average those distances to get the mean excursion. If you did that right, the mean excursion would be 0.11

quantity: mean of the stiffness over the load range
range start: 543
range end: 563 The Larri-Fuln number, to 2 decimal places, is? 3.62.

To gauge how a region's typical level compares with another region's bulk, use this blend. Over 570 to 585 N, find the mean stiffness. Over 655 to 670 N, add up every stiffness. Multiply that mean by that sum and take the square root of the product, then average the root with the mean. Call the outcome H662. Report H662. 6.0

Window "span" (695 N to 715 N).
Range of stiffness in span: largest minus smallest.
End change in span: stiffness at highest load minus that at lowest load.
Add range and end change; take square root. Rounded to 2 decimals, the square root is 0.80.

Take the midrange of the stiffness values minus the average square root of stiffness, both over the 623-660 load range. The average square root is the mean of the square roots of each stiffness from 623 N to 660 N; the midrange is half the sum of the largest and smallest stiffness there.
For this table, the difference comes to 1.58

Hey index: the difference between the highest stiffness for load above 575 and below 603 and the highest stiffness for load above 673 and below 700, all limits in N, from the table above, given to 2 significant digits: -0.17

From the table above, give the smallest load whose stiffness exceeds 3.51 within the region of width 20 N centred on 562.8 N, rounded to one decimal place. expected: 556.5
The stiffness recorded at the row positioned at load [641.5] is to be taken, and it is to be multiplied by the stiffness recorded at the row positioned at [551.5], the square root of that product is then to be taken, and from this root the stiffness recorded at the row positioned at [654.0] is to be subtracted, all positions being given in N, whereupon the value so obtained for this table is 0.13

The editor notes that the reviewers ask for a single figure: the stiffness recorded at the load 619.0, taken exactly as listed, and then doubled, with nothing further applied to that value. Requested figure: 6.5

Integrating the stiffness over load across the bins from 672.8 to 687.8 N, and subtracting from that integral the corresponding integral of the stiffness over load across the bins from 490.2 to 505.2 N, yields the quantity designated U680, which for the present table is 11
